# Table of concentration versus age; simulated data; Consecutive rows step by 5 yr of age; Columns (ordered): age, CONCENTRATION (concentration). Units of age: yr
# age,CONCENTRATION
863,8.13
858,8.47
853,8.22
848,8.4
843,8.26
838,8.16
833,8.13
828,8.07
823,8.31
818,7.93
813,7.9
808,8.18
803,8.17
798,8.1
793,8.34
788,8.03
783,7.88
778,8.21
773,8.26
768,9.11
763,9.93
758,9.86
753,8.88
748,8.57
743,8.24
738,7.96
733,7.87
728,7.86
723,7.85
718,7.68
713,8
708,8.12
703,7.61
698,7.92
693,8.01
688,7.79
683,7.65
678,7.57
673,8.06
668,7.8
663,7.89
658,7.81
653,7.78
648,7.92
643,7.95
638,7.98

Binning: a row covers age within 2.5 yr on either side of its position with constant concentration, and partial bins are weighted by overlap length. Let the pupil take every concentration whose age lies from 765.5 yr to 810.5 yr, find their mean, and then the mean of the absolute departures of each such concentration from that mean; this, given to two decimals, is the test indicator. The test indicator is 0.21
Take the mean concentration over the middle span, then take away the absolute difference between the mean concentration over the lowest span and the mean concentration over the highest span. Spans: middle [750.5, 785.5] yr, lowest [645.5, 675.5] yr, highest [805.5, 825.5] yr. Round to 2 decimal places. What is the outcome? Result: 8.67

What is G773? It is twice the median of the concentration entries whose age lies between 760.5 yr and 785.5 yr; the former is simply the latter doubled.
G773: 16.5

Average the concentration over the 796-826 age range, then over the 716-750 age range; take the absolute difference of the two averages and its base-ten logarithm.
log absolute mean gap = -1.0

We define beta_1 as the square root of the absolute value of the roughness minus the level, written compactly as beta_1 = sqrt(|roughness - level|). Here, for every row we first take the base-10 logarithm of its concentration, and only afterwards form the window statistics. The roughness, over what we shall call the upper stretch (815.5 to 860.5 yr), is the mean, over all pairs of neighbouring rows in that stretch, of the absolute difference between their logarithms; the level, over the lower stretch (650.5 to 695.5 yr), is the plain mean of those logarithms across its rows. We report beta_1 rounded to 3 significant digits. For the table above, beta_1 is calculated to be 0.940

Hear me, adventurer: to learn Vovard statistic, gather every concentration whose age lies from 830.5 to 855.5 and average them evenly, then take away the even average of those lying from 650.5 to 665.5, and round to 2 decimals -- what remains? 0.41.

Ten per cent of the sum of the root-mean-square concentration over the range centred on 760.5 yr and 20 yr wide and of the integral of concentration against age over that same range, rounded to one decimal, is 19.8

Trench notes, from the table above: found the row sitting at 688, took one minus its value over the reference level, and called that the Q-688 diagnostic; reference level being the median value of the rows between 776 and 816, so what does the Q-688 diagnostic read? 0.04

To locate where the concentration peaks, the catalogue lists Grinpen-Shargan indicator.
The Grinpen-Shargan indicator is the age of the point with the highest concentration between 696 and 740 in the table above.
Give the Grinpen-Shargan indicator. 708 yr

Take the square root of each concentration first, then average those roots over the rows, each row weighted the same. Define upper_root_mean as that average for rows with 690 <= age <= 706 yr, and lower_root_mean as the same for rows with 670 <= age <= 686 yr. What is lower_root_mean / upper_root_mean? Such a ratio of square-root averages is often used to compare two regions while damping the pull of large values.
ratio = 0.99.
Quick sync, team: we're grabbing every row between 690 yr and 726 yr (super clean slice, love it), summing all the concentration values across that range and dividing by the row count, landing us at 7.88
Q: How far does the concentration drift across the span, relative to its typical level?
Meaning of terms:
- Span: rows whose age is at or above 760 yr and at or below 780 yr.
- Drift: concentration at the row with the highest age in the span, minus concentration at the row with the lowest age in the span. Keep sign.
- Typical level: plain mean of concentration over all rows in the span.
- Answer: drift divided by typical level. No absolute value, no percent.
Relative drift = -0.19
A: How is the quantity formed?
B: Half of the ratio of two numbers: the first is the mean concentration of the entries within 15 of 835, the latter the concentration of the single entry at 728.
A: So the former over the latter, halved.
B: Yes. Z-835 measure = 0.523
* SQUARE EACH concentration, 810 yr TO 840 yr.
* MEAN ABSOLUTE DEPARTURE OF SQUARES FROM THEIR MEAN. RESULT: 1.9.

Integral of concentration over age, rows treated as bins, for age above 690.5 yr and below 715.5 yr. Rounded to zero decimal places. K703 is 198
